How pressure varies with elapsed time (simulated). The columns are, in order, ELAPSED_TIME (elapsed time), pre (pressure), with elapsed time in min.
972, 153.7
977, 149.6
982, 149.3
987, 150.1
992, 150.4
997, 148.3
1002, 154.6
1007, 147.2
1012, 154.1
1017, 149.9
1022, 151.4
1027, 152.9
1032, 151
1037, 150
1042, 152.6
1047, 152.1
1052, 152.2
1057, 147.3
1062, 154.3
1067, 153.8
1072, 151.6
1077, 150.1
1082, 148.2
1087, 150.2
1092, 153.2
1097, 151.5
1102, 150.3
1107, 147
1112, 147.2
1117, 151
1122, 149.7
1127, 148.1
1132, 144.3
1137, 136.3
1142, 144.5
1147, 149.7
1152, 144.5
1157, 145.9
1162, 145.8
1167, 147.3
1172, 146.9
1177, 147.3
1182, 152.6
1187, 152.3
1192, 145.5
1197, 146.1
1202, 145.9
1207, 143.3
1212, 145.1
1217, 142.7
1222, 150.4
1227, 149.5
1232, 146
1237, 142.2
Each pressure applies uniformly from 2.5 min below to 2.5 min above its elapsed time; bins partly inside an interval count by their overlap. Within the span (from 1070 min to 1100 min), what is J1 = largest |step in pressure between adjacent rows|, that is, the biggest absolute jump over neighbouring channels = 3.0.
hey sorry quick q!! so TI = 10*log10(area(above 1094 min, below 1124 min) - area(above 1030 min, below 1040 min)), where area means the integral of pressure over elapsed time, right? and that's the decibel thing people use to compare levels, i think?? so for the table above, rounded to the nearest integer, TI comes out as 35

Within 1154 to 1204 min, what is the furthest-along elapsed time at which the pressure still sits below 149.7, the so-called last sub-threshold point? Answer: 1202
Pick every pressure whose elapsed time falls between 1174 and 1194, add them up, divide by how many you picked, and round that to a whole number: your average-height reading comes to 149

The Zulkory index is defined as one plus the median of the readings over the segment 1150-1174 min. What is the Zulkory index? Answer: 146.9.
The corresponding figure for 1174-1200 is 148.3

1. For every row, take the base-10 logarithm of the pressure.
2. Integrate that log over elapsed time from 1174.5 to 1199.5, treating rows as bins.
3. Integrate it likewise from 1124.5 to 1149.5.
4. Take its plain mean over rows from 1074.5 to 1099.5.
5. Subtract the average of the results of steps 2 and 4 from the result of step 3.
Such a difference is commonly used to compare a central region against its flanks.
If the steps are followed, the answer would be 25.8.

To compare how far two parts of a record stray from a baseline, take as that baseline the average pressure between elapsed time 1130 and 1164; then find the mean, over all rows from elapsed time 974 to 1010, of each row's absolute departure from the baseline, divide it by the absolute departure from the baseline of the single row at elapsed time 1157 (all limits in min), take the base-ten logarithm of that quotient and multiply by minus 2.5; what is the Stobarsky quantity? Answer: -1.4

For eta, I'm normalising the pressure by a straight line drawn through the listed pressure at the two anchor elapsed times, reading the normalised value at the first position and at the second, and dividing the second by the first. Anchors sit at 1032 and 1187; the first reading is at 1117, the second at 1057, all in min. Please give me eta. 0.98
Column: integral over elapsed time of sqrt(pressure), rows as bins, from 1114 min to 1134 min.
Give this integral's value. 244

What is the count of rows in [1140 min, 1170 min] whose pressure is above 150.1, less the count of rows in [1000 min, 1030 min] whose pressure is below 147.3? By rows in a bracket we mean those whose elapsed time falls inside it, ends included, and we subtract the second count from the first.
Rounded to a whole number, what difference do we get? -1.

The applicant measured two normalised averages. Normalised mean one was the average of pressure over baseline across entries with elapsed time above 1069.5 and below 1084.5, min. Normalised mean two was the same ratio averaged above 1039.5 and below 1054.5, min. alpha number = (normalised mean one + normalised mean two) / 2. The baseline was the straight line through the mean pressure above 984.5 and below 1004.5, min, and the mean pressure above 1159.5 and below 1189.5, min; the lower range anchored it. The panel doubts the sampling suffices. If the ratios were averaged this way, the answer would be 1.01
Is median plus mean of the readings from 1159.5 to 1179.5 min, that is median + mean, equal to 294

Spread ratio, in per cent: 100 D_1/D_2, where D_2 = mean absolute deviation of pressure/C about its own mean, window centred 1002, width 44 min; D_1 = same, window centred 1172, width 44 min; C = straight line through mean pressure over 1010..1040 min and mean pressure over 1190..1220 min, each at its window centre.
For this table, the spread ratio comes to 119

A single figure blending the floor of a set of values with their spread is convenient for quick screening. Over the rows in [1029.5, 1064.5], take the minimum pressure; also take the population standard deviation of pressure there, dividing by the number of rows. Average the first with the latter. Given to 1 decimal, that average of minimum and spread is 74.7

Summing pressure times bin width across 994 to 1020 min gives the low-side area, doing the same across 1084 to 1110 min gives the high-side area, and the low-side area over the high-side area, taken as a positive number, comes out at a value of 1.00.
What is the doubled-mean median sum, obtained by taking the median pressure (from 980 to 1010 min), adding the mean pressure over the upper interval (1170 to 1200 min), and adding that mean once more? 447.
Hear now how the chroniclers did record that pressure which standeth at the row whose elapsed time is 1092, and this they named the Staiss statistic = 153.2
